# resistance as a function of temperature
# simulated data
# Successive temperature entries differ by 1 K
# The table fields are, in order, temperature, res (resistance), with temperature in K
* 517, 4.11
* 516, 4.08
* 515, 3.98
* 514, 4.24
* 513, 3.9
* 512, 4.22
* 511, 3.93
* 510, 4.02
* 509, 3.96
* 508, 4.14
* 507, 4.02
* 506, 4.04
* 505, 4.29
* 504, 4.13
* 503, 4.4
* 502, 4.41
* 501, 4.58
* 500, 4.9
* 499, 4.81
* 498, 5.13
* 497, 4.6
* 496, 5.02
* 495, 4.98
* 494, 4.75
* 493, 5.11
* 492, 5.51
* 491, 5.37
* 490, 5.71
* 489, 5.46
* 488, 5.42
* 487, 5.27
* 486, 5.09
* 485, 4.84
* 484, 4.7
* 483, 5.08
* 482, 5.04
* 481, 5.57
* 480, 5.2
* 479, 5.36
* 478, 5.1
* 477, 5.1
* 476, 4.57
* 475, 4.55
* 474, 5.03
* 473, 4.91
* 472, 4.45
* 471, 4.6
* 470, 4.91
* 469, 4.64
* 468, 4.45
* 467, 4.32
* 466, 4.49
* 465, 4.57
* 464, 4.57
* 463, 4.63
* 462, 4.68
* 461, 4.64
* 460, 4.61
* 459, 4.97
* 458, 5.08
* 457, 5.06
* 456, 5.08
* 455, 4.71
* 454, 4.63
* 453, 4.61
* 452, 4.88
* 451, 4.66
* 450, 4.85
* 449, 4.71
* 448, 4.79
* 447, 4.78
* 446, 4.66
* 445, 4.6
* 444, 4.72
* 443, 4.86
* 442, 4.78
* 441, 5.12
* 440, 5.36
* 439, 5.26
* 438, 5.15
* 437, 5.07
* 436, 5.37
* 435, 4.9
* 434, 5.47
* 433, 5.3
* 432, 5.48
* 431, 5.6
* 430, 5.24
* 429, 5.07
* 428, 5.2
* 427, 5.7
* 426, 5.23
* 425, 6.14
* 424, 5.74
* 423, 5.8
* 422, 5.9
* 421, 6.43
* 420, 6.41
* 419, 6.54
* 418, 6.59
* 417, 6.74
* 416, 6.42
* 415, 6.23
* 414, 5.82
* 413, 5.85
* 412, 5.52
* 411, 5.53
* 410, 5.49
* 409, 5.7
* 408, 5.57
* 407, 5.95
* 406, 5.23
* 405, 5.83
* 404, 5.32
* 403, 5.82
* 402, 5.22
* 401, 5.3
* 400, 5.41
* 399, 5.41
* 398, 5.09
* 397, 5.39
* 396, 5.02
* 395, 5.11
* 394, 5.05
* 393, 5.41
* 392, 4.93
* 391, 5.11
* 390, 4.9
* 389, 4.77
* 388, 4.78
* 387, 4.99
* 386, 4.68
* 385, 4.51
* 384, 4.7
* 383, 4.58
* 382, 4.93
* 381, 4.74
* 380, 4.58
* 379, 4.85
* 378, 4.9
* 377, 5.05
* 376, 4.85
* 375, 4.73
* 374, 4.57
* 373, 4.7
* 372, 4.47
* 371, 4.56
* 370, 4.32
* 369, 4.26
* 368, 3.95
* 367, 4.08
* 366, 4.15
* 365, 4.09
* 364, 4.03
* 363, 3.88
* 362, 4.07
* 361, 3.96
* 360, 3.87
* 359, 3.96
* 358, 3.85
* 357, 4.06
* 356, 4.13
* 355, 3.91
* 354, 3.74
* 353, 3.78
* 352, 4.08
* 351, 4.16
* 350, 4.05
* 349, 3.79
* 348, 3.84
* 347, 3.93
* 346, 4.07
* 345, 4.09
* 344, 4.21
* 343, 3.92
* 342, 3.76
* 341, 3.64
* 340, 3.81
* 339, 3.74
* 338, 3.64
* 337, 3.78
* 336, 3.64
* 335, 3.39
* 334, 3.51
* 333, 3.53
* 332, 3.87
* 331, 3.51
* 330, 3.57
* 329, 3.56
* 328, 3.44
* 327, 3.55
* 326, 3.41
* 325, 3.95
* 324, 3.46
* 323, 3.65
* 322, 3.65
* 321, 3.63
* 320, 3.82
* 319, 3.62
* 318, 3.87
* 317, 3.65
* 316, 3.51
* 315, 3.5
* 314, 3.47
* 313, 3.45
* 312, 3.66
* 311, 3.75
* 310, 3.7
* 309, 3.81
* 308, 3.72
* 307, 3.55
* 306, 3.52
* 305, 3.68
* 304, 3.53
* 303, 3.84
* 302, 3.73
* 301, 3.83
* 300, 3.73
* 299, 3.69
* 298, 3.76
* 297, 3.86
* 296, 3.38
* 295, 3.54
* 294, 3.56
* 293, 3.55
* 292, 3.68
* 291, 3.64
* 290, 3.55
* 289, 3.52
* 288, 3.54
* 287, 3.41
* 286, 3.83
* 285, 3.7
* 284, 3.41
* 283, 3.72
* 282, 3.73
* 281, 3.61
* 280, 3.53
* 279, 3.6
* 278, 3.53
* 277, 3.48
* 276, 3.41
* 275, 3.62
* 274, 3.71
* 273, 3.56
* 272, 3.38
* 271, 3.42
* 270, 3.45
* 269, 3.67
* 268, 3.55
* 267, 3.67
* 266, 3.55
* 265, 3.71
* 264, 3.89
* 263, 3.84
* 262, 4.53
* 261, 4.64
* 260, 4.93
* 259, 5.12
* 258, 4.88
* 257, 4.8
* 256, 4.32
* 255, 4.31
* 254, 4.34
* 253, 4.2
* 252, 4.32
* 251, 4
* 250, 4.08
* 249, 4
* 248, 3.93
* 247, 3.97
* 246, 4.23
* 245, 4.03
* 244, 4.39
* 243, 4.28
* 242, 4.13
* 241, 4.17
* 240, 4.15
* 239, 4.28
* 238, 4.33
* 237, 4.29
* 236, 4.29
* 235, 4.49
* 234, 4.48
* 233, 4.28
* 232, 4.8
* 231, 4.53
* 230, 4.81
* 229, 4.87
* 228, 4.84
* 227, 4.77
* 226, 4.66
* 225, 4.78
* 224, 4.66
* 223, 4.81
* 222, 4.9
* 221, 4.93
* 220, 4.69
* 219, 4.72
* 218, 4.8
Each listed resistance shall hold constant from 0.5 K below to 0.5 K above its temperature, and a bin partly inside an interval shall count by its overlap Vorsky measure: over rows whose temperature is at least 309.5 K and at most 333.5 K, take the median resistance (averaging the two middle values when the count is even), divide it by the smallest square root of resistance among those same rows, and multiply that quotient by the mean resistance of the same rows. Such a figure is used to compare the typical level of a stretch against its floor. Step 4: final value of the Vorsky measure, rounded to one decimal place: 7.0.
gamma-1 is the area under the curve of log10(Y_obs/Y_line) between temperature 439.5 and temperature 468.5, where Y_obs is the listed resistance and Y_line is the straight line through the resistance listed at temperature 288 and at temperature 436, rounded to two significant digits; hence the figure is -2.1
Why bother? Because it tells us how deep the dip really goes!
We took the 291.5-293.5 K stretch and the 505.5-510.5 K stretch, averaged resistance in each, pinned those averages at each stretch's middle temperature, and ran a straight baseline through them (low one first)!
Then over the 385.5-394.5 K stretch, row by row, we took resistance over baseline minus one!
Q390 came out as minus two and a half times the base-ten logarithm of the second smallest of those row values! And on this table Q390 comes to 1.49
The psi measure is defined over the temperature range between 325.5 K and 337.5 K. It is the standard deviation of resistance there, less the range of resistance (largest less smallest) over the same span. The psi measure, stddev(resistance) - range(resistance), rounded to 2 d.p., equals -0.34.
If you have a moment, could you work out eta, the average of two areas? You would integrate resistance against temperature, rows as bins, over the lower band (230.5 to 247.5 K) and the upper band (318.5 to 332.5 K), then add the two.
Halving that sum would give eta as 62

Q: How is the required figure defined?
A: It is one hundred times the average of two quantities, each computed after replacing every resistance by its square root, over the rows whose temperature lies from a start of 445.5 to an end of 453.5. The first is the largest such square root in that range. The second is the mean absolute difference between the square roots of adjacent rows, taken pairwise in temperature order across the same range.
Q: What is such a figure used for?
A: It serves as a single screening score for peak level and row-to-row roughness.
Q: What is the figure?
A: 112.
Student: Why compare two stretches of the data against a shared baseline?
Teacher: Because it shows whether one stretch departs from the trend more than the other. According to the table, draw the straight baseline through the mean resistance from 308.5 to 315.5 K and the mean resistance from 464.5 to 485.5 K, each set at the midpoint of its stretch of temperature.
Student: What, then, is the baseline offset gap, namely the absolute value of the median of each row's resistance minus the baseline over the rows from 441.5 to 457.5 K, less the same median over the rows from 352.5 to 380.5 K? 0.02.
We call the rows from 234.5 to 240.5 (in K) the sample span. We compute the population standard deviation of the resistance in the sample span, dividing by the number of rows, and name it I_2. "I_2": 0.100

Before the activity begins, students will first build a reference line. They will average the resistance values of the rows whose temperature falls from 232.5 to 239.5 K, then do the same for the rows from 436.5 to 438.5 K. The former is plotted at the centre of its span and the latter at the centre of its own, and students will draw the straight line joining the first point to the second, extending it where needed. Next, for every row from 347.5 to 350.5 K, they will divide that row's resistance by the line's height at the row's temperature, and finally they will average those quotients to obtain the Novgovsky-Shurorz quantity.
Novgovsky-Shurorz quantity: 0.82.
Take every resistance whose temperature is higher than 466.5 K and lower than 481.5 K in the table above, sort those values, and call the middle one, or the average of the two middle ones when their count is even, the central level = 4.91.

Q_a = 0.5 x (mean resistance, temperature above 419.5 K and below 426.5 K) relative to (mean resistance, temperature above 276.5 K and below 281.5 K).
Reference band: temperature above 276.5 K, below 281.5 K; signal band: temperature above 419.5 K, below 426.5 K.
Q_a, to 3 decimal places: 0.838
